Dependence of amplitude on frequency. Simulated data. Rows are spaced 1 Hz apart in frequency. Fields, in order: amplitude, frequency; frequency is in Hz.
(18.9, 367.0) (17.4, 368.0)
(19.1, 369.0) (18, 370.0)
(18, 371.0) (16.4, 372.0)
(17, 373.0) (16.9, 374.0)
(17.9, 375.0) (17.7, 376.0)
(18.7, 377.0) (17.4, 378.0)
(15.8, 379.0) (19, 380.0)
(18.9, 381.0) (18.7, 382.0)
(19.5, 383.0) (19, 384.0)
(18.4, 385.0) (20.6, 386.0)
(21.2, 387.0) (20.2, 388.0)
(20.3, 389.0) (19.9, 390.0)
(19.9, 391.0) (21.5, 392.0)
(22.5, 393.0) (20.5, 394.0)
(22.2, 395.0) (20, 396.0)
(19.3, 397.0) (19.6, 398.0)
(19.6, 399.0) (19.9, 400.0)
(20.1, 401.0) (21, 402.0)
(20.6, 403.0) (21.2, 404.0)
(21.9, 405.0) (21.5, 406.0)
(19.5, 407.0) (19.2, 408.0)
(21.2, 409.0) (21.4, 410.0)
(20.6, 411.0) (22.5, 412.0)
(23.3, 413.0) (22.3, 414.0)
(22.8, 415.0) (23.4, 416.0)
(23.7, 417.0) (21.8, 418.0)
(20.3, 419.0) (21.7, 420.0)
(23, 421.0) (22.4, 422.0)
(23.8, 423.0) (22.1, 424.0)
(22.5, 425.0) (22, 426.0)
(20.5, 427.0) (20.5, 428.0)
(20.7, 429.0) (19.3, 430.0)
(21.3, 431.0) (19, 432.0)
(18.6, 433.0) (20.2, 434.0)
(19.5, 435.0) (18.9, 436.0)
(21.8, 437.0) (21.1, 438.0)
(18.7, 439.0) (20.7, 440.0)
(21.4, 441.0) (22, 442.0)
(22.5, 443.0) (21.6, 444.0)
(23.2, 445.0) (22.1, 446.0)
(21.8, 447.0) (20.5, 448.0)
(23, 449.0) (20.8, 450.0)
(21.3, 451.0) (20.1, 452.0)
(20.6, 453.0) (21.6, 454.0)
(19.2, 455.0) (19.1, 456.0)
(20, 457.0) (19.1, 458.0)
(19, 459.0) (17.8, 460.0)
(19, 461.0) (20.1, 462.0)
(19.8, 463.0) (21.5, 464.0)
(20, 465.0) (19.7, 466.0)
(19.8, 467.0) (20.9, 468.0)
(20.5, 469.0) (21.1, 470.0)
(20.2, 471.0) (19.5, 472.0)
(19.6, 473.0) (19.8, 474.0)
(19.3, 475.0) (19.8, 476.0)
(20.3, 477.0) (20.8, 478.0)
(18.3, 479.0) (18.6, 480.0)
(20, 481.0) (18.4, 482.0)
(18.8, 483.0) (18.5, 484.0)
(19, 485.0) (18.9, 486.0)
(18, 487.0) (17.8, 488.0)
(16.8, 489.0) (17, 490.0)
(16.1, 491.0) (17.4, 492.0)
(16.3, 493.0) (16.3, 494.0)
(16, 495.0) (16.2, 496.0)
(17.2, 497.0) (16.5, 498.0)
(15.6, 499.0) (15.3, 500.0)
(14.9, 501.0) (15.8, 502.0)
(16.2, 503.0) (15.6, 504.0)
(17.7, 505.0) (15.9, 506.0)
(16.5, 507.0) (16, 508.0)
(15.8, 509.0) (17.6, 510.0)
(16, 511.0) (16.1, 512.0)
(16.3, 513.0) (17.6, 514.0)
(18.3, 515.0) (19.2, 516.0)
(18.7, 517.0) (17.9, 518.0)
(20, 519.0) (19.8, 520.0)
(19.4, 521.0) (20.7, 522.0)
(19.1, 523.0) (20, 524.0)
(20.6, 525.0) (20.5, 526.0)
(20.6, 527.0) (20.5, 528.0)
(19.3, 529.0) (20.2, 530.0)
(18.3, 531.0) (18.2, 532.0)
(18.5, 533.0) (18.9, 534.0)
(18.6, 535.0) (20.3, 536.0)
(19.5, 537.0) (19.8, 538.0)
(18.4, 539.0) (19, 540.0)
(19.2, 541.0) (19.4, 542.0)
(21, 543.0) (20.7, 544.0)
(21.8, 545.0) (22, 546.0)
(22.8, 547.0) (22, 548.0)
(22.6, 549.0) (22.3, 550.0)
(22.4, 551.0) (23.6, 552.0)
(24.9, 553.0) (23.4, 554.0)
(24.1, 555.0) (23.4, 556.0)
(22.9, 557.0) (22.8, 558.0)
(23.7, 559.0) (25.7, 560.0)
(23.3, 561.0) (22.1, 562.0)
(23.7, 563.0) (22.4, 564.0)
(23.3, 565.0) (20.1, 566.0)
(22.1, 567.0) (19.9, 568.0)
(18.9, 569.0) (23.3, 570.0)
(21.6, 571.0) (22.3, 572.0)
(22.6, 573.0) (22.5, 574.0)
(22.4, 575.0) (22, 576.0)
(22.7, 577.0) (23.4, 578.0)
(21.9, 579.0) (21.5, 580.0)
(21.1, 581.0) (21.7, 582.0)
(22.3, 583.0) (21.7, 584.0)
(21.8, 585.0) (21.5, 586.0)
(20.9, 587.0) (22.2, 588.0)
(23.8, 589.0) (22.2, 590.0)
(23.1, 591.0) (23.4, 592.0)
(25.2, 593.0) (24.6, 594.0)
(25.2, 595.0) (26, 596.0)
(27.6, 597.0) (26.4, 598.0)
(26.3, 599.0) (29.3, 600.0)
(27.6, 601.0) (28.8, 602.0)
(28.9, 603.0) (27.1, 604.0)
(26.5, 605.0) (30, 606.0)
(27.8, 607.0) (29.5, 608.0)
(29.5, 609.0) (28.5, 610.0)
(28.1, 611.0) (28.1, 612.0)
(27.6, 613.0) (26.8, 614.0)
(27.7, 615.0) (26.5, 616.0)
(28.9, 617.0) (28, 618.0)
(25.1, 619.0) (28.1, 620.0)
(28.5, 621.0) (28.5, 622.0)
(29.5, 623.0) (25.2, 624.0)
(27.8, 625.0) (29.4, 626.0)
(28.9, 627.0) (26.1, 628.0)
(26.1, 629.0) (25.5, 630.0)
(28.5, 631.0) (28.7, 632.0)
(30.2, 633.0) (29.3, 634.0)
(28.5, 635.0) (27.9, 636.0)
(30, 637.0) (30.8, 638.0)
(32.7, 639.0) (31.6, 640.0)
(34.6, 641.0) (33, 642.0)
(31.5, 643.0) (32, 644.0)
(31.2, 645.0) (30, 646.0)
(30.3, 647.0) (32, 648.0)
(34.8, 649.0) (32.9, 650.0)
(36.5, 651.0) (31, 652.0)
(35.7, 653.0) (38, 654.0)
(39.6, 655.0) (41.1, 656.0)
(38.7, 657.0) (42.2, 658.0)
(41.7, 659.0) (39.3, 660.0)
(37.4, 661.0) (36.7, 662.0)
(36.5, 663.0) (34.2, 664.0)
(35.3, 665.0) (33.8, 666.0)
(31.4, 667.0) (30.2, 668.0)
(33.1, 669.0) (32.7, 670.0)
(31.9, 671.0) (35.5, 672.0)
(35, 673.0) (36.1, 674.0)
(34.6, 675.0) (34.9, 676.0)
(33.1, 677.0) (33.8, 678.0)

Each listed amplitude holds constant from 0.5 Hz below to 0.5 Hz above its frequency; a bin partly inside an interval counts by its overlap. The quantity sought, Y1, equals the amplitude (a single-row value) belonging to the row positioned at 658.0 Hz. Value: 42.2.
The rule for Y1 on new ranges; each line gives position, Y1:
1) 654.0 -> 38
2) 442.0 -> 22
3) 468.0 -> 20.9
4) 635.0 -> 28.5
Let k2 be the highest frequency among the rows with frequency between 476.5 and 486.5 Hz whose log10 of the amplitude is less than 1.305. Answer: 486.0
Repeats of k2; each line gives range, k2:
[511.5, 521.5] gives 521.0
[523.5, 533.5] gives 533.0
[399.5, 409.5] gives 408.0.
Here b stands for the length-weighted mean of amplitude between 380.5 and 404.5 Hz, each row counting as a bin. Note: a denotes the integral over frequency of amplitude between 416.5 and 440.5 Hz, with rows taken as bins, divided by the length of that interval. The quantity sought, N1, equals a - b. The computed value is 1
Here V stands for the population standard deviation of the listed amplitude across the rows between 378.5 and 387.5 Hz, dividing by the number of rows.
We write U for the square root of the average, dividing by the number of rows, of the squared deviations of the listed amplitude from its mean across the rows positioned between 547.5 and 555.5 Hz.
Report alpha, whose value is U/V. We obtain 0.66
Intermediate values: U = 0.94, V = 1.43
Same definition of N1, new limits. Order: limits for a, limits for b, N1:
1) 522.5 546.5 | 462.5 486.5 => 0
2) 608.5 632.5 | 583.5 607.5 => 2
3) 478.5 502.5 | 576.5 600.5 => -6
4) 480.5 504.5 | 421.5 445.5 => -4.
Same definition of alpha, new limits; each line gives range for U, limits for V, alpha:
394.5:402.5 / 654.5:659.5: 0.68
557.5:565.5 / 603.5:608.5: 0.76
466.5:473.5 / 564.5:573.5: 0.39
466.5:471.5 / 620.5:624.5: 0.29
